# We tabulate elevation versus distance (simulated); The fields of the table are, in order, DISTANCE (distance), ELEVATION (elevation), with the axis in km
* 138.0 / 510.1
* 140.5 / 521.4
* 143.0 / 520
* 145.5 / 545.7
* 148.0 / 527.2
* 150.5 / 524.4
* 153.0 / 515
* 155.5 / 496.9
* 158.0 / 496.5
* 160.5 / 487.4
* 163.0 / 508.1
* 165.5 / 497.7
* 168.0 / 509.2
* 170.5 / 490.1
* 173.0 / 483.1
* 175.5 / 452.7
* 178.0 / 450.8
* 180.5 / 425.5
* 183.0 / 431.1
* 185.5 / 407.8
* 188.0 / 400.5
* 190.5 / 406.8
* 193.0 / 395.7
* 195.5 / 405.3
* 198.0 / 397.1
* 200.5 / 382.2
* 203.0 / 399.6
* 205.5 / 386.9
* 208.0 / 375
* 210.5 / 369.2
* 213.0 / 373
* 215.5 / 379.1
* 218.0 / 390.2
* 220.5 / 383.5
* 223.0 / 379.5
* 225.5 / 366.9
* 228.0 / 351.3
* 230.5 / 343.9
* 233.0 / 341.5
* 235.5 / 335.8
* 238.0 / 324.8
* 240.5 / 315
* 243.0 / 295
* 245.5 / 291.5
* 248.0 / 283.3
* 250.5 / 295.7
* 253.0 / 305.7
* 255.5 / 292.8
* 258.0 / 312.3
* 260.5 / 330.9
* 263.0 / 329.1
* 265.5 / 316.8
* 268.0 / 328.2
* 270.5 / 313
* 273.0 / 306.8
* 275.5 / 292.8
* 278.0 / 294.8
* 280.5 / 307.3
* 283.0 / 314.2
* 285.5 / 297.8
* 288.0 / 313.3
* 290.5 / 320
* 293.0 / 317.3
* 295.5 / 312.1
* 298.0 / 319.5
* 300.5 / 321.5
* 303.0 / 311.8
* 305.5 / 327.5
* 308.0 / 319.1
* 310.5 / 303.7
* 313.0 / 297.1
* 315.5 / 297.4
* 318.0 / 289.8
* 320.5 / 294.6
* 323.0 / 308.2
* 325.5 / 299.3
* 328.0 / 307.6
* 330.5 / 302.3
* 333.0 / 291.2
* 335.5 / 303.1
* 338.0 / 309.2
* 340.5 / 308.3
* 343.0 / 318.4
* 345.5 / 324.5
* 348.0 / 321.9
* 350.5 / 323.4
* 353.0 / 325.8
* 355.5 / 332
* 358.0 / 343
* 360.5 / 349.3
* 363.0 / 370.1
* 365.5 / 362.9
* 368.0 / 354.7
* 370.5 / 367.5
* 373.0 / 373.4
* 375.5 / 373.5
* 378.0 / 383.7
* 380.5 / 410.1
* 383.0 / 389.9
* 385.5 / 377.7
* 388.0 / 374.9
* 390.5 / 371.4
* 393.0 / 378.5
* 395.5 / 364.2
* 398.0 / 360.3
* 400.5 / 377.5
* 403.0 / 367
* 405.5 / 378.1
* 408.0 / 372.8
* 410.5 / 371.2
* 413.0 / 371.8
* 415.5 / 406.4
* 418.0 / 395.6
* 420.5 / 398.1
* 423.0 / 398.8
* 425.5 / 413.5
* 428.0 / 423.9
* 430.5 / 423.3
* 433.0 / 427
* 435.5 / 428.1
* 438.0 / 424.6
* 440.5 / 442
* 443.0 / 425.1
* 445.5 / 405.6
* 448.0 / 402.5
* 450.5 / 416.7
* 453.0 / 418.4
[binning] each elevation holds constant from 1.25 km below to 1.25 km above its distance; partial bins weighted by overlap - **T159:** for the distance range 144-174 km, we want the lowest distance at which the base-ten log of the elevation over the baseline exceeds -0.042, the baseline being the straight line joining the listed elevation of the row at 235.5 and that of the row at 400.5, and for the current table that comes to 145.5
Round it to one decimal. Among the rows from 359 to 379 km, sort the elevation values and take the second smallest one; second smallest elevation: 354.7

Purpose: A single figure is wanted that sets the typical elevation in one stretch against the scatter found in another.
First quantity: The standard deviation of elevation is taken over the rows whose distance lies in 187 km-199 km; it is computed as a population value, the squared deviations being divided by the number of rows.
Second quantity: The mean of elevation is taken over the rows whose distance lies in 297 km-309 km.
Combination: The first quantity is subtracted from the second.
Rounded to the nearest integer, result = 316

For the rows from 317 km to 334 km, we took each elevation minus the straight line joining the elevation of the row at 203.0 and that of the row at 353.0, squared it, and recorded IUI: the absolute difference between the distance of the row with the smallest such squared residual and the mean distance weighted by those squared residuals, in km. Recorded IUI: 3.5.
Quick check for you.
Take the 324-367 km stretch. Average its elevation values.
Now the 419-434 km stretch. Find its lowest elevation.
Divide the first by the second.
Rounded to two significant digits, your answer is 0.81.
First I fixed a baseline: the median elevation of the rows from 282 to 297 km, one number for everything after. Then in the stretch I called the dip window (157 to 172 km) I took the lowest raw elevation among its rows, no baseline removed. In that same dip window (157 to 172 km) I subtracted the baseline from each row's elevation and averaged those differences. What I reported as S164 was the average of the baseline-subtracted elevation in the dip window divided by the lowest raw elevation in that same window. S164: 0.38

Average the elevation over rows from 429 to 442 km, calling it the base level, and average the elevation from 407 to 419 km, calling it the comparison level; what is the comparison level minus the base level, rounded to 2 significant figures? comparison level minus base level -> -45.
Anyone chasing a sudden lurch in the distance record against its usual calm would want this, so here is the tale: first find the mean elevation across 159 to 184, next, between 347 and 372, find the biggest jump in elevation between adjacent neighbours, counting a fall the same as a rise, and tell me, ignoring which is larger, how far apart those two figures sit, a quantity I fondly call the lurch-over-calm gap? 453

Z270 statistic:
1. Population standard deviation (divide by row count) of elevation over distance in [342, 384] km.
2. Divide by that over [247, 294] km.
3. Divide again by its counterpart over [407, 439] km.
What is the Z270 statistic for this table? 0.10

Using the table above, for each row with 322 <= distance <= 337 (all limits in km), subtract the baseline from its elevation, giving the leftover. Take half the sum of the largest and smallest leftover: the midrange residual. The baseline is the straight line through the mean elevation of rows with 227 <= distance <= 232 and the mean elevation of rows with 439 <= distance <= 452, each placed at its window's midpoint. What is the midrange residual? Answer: -80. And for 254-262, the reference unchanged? -45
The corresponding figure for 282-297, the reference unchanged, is -58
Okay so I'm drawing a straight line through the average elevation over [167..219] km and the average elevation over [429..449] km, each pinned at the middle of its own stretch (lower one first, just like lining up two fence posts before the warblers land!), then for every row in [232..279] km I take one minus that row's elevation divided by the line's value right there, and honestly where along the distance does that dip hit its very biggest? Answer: 248.0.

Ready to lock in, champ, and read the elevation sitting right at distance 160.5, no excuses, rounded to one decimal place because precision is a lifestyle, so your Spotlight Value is 487.4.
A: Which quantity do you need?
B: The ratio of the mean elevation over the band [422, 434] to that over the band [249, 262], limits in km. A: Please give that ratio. 1.4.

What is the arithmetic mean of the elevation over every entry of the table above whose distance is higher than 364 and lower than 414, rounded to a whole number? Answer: 374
